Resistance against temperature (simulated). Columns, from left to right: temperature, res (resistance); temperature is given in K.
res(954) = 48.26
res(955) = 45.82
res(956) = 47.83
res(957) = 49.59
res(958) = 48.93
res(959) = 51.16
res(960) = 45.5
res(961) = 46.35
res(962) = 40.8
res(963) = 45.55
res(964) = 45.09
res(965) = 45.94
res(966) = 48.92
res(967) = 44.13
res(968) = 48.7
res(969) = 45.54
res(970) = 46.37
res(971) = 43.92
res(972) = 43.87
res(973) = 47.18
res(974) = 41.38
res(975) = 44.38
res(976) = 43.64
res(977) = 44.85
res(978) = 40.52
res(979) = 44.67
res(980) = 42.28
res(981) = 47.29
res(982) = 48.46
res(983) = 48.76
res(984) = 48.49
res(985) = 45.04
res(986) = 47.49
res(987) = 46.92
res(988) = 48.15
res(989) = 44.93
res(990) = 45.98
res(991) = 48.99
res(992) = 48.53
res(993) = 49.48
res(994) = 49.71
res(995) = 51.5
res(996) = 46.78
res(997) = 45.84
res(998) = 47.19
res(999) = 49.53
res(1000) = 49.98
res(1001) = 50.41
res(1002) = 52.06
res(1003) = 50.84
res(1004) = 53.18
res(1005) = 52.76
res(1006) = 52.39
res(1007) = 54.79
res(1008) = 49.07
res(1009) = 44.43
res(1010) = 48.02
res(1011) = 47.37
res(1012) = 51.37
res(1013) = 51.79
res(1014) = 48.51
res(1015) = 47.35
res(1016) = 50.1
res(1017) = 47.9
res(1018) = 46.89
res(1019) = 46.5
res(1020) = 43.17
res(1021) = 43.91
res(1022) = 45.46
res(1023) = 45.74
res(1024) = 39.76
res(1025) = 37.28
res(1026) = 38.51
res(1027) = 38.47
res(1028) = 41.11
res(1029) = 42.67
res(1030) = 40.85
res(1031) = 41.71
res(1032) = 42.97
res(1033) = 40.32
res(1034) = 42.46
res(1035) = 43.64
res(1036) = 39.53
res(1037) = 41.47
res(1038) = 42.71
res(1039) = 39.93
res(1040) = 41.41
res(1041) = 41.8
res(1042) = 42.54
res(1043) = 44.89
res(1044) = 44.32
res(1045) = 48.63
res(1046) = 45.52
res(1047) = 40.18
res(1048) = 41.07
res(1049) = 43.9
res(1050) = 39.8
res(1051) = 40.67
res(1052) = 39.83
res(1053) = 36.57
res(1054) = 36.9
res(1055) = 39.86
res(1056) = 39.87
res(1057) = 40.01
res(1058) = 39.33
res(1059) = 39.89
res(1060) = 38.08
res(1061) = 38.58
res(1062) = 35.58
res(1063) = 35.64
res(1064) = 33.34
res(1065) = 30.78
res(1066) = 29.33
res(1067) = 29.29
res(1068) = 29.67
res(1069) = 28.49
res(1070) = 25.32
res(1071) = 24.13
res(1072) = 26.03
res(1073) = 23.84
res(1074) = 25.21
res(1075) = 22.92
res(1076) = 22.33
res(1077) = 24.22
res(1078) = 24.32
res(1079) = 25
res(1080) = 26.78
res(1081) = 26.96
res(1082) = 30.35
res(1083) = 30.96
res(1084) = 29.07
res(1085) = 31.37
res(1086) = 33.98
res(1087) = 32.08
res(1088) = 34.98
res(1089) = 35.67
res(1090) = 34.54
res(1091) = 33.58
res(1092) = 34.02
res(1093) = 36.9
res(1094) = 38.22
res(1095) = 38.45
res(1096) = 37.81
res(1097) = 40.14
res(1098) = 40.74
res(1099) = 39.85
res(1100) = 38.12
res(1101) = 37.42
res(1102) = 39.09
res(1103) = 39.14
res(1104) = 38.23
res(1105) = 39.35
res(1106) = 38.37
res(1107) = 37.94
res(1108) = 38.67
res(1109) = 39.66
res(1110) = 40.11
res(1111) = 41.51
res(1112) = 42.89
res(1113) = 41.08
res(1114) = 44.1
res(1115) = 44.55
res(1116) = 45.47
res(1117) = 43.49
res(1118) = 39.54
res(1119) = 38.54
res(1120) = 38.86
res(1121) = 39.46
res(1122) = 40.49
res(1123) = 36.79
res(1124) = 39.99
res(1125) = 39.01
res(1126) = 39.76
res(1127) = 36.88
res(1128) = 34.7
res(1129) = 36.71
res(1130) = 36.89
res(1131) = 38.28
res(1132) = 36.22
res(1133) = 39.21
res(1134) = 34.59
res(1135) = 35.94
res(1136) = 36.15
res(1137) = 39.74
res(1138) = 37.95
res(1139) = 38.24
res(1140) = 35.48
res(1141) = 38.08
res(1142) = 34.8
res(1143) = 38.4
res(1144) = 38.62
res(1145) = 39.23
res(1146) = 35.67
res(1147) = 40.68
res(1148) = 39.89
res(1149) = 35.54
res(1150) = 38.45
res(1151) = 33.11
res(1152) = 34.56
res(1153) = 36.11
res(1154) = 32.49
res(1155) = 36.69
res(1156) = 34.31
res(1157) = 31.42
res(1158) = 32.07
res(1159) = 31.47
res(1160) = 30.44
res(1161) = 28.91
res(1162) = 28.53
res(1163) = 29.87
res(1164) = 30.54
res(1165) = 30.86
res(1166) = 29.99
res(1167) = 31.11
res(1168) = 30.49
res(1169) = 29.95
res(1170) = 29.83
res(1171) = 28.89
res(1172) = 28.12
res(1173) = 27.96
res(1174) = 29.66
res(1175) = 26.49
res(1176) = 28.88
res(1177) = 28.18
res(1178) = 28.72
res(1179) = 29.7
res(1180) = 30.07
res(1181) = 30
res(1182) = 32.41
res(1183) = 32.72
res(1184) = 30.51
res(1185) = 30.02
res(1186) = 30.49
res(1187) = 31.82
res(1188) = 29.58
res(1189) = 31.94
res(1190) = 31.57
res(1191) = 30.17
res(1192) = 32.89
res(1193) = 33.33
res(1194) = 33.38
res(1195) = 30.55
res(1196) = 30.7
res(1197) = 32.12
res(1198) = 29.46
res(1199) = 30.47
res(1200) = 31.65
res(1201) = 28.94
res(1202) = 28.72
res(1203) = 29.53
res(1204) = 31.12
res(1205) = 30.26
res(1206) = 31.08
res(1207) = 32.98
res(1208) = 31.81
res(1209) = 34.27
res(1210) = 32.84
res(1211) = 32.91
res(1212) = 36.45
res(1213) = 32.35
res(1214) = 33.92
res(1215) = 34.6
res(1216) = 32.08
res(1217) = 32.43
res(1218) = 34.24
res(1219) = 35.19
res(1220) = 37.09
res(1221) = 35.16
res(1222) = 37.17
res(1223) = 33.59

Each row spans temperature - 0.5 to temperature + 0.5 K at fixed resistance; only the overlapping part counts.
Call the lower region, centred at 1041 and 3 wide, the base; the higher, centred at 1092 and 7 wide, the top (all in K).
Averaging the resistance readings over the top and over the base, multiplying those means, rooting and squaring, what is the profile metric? 1505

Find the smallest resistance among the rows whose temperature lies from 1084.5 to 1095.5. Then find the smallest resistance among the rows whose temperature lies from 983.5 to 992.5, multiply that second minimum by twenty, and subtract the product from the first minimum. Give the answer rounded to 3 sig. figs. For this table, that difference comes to -867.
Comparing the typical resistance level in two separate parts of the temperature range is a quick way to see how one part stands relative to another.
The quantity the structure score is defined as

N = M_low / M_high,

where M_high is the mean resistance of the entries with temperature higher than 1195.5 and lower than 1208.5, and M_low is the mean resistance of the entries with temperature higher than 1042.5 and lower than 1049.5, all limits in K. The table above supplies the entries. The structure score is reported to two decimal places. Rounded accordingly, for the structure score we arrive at 1.44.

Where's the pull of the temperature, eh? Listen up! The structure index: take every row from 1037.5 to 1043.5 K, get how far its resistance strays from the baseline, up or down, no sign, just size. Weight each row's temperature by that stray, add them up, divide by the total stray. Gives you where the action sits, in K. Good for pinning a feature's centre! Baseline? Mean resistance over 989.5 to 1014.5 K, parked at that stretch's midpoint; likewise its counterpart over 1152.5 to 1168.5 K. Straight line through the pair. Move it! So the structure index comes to 1039.9 K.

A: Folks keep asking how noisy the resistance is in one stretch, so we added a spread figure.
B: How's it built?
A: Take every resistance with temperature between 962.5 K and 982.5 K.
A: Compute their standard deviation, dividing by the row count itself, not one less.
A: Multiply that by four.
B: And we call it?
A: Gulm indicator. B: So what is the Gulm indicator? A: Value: 9.0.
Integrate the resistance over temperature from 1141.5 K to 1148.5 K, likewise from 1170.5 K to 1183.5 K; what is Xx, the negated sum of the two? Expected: -649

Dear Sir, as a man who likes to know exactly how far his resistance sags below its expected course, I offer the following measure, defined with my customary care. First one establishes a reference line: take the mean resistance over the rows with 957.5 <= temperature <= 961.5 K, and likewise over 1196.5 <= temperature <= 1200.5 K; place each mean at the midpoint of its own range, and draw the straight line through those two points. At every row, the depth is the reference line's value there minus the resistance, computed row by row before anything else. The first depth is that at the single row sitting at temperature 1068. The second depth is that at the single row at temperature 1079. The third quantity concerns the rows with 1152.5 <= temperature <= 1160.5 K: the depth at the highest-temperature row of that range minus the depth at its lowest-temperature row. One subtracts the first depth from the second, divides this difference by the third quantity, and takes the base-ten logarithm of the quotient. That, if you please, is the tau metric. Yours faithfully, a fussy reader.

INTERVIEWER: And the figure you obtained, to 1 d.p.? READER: -0.1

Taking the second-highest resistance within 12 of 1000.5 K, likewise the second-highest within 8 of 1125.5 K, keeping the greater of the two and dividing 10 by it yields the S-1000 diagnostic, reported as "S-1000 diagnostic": 0.188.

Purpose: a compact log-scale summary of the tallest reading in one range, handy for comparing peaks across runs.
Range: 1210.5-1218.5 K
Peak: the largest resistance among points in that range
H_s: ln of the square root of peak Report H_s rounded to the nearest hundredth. 1.80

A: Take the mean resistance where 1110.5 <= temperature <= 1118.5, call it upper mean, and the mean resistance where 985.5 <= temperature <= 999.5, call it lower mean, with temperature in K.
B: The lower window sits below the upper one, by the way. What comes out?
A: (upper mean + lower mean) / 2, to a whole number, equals 45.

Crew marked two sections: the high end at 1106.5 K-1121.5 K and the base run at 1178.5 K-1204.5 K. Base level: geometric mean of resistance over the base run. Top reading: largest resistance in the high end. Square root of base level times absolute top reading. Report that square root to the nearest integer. 37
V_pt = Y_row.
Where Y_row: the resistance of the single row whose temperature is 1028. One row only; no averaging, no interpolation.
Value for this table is 41.11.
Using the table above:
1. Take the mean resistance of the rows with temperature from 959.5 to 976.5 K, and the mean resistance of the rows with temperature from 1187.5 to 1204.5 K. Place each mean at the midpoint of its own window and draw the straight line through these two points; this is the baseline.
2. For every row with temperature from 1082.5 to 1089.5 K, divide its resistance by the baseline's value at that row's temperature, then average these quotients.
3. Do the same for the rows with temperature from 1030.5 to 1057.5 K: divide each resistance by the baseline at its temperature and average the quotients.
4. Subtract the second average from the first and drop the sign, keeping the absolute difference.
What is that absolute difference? 0.17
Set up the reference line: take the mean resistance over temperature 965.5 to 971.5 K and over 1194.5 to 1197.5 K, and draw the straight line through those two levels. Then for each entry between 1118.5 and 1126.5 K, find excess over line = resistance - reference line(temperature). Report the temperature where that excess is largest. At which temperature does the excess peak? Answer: 1122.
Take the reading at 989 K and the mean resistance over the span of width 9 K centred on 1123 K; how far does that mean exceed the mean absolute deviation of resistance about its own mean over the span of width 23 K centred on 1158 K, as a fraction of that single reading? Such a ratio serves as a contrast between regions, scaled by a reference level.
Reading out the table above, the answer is 0.80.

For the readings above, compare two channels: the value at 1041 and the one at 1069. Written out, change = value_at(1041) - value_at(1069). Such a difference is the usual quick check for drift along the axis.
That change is 13.3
